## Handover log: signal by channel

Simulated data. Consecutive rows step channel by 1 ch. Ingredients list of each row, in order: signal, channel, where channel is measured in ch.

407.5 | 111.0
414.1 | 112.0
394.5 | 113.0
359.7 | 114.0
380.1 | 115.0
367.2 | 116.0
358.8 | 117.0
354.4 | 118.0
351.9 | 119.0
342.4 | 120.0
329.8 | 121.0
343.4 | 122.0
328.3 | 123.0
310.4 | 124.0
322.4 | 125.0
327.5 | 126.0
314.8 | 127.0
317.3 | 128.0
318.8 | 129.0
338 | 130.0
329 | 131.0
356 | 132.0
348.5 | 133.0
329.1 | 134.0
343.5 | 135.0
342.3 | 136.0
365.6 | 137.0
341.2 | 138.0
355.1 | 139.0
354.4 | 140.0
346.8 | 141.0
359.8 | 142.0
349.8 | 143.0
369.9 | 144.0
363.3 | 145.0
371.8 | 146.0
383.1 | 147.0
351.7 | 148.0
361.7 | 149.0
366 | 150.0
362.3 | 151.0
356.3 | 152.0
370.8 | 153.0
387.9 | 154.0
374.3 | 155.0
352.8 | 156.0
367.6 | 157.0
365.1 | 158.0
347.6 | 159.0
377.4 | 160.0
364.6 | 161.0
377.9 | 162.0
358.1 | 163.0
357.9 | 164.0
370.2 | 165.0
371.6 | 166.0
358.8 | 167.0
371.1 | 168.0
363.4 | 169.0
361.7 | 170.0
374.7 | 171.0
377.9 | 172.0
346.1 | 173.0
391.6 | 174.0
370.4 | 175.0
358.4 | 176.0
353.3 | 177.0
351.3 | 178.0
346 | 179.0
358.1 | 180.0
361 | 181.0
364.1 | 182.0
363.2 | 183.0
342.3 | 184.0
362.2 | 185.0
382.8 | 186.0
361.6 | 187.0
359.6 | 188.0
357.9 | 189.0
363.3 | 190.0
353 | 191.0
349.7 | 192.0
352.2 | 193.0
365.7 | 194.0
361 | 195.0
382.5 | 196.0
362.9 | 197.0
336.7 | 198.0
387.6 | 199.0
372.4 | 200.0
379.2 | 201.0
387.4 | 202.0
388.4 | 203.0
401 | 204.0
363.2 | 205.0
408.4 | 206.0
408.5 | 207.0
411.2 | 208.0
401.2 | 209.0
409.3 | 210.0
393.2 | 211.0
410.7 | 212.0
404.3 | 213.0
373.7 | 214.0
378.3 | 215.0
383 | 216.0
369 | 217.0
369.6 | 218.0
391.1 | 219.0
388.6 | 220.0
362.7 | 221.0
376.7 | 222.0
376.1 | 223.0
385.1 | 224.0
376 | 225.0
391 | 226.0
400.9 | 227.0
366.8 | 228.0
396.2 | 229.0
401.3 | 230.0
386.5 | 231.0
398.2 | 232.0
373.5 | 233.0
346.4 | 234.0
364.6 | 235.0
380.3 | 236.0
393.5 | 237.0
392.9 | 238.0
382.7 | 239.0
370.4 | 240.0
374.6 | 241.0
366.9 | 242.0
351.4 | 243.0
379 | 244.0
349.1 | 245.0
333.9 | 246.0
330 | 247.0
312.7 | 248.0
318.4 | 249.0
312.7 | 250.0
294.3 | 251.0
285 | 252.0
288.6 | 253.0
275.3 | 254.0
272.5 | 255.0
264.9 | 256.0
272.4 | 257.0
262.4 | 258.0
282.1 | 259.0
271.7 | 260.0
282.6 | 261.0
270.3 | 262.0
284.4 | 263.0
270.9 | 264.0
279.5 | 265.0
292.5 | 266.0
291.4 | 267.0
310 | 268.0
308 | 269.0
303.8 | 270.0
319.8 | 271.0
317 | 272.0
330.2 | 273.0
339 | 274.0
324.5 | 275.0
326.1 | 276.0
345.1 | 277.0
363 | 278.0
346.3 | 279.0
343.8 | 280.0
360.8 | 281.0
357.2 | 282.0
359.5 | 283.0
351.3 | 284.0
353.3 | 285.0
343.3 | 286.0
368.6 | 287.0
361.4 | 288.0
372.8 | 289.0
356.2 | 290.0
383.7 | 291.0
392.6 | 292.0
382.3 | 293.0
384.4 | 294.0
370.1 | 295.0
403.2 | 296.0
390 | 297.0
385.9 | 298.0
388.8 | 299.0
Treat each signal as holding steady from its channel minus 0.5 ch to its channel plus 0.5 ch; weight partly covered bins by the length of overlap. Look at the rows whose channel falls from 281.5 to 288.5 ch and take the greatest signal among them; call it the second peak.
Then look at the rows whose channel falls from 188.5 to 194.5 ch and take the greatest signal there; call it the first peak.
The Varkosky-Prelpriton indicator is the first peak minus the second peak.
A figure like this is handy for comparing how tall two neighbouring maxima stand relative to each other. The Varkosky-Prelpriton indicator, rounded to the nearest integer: -3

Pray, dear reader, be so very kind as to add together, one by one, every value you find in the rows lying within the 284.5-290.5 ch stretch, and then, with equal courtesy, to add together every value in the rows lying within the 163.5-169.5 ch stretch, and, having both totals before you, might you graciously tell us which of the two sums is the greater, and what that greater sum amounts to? 2193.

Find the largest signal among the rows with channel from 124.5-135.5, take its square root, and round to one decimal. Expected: 18.9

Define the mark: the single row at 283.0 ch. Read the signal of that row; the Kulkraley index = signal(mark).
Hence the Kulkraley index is 359.5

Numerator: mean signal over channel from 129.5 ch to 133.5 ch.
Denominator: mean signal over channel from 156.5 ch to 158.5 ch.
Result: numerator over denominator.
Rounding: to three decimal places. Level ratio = 0.936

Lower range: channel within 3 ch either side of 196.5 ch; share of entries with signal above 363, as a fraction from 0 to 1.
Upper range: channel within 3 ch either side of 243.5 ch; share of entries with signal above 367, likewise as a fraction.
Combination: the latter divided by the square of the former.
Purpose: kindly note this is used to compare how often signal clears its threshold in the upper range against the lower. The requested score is 1.33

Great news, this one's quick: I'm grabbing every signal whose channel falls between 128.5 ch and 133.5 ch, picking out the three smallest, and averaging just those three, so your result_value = 329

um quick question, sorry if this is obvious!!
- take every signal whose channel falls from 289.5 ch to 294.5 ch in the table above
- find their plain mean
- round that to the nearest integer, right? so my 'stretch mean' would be 380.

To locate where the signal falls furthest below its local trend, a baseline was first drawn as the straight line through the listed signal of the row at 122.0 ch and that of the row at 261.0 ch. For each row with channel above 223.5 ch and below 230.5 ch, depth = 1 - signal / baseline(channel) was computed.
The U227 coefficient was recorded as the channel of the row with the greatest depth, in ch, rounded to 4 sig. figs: 228.0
